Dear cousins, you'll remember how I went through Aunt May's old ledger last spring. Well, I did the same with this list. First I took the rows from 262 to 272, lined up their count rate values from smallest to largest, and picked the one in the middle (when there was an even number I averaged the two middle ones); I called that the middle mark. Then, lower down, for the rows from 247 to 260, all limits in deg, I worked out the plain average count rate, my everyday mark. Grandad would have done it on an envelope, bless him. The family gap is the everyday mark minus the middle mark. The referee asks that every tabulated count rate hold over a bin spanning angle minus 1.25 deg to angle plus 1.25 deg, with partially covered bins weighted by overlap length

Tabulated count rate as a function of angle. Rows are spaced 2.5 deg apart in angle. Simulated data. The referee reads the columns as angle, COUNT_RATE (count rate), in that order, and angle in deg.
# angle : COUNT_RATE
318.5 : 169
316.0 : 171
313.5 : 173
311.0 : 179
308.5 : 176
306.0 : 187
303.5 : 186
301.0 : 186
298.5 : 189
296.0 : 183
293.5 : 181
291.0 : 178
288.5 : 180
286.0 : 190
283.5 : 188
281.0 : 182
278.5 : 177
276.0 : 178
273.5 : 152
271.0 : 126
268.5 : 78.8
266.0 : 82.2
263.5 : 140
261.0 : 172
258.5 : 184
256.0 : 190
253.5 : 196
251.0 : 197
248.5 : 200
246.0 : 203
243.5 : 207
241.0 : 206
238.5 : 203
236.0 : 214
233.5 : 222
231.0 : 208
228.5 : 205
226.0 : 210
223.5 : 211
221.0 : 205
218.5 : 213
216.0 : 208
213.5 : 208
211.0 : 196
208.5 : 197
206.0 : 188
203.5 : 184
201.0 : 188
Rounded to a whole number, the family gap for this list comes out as 89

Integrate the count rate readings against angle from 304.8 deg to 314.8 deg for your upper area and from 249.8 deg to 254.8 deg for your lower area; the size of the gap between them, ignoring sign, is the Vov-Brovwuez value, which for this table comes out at 805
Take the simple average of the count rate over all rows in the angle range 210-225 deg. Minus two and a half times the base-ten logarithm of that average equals -5.79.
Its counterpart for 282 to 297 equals -5.66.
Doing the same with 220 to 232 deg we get -5.79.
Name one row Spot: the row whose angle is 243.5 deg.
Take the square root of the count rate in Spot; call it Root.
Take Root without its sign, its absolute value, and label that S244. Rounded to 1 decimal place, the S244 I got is 14.4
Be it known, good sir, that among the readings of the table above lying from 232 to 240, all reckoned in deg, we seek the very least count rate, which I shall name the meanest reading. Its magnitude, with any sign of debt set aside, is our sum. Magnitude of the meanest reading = 203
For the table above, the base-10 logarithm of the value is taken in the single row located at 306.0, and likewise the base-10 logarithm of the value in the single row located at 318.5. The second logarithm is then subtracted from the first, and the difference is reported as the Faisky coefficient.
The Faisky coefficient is 0.044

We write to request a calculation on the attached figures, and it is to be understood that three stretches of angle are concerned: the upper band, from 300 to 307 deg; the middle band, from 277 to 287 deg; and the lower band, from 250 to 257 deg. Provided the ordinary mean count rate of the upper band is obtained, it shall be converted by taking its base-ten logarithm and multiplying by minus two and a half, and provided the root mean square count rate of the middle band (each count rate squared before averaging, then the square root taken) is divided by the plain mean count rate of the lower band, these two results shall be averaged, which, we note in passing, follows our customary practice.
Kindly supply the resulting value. -2.36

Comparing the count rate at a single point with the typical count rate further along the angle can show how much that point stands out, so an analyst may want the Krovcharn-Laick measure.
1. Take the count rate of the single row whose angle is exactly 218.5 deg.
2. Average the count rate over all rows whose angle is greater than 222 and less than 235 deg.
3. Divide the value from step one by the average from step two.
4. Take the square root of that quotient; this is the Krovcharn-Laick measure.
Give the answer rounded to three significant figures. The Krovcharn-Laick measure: 1.00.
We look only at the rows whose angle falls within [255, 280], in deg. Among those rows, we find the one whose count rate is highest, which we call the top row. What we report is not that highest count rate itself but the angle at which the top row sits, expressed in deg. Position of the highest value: 256.0 deg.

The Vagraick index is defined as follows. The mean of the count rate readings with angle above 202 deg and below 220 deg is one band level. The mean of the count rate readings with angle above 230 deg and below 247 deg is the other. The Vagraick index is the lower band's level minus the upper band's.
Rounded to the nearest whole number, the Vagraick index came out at -10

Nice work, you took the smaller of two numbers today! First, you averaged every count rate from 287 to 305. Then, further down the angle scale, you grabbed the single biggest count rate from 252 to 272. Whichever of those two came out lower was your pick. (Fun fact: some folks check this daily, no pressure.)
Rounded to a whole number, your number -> 183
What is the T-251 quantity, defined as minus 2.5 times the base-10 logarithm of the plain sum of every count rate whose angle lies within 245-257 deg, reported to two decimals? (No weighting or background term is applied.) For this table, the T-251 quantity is -7.48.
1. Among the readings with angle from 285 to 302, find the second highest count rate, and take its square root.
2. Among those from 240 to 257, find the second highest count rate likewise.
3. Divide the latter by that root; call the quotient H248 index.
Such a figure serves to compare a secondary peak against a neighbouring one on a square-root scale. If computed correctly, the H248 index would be 15.0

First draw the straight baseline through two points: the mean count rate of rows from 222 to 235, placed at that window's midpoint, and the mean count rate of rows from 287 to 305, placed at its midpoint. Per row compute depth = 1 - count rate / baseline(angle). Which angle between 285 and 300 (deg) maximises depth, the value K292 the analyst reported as 291.0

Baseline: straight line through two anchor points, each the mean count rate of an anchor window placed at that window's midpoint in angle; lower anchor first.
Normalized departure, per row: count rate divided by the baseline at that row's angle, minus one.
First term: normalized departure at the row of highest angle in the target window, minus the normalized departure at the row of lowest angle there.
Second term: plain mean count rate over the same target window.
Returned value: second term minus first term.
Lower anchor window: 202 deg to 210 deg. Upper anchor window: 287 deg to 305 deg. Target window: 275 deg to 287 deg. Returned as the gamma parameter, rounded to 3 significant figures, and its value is 183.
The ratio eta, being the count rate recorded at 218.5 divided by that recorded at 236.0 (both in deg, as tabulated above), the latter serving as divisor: 1.00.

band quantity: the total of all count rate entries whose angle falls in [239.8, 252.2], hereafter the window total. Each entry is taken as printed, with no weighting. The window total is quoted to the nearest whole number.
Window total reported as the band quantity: 1013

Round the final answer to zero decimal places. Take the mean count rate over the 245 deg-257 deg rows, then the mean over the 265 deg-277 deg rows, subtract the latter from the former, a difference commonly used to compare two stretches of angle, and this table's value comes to 74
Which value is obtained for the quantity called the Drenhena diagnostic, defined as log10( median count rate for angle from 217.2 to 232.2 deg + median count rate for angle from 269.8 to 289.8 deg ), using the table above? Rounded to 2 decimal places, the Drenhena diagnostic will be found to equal 2.59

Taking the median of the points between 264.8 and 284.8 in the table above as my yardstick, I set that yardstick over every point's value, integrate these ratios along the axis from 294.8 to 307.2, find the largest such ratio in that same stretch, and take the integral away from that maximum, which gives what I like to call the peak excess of -10.1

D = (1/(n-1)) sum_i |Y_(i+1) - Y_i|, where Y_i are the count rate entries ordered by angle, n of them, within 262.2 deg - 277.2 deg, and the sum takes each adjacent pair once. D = 32.1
